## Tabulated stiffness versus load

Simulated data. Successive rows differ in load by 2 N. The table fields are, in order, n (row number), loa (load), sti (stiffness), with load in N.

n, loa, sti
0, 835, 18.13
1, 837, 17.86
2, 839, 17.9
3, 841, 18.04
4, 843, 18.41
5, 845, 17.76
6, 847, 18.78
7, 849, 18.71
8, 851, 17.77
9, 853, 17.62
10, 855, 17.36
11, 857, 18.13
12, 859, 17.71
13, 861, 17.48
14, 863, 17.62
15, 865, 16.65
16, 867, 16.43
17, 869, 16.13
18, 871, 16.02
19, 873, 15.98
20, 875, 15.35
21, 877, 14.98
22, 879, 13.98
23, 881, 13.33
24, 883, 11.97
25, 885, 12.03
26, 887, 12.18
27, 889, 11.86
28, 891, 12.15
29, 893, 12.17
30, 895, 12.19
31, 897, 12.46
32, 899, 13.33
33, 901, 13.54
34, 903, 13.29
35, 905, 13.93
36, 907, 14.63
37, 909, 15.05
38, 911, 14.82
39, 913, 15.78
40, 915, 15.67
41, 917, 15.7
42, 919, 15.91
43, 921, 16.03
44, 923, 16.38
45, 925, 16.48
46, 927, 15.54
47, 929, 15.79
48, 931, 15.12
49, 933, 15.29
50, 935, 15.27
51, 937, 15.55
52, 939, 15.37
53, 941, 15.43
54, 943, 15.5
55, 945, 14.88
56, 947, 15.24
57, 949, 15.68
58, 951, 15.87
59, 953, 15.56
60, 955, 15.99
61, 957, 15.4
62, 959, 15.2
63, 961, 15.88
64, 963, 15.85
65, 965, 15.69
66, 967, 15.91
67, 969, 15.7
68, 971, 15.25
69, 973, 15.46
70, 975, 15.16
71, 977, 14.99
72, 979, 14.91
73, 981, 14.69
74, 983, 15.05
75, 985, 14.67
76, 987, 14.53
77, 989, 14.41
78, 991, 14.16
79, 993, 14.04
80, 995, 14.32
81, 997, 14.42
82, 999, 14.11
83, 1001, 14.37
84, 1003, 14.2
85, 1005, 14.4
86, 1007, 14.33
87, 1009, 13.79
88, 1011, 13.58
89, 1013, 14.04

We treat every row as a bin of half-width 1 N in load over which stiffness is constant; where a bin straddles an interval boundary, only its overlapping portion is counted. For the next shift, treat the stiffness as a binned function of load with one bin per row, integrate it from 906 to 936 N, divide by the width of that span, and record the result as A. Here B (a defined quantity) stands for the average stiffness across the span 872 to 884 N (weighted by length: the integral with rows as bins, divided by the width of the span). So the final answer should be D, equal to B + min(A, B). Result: 28.5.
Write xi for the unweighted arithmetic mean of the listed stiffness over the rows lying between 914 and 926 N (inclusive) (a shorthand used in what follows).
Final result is 16.0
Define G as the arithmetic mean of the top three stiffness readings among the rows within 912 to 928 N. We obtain 16.3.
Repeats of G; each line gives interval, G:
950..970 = 15.9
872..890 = 15.4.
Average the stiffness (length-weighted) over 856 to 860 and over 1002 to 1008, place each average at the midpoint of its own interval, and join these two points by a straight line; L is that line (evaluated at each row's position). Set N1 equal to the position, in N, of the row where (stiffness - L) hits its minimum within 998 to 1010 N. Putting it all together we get 1009 N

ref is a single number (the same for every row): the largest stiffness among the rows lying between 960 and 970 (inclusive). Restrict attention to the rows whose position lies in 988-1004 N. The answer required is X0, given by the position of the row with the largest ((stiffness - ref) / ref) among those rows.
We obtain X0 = 997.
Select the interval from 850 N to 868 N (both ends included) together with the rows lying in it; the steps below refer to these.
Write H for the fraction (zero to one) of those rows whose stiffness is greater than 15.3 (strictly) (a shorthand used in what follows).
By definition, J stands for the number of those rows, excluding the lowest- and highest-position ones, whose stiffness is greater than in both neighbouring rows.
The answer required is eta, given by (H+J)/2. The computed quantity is 1.5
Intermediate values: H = 1.0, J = 2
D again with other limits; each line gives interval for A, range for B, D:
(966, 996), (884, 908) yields 25.6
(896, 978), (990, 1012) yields 28.3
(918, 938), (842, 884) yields 32.3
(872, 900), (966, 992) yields 28.1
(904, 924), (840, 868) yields 33.1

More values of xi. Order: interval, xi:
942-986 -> 15.4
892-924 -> 14.4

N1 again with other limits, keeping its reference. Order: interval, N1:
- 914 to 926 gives 915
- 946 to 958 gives 947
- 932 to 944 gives 933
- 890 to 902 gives 891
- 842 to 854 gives 845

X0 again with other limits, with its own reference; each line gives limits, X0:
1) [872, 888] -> 873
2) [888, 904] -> 901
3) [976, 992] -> 983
